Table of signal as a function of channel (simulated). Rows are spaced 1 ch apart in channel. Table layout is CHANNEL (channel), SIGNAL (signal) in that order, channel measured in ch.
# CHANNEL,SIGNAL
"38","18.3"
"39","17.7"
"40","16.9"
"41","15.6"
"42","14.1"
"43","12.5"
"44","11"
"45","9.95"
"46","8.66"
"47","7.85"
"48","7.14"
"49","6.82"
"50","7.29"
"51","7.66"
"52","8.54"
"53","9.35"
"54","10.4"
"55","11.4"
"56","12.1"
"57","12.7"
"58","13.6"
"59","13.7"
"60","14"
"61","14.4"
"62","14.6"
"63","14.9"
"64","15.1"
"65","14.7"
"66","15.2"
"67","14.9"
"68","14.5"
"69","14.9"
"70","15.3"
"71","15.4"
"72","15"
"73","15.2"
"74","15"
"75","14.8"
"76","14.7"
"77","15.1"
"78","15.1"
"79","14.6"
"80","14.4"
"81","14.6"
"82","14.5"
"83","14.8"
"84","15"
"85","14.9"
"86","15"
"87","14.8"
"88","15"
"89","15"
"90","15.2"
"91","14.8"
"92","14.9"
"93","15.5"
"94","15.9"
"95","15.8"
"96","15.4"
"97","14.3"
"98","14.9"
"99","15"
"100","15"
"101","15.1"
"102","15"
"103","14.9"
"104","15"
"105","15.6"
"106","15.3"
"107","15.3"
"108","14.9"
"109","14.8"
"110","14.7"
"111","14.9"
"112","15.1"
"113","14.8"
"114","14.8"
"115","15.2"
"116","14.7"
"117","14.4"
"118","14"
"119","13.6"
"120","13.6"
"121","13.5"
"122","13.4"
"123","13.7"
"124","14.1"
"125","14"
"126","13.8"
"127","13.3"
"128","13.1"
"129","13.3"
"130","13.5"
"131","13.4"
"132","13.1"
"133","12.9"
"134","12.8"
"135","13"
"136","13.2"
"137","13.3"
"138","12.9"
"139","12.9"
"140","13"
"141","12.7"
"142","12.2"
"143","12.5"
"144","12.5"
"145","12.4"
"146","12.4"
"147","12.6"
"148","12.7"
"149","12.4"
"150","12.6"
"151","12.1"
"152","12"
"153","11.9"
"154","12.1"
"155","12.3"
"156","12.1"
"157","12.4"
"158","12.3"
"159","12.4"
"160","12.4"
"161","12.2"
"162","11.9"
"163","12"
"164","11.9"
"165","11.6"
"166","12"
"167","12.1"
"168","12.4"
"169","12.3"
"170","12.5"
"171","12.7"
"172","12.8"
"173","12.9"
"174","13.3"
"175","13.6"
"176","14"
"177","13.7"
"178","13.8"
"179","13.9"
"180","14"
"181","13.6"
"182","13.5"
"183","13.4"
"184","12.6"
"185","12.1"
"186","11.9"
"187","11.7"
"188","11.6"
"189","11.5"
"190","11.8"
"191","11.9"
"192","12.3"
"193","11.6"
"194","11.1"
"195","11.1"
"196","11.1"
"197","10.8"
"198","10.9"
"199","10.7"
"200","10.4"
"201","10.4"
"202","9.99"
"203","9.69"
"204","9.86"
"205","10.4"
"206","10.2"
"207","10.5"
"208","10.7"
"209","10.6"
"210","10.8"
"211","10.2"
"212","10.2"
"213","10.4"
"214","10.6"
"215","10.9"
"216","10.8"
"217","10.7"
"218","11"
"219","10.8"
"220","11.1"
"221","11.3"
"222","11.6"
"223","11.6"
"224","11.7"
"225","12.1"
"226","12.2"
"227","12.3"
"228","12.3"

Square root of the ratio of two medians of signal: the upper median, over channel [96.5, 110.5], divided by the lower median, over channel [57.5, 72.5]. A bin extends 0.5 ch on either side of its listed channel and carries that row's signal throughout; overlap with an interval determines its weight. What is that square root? 1.00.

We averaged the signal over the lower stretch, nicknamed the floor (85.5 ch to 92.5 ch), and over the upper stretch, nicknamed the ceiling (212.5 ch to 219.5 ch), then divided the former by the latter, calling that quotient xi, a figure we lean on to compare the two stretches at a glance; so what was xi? 1.39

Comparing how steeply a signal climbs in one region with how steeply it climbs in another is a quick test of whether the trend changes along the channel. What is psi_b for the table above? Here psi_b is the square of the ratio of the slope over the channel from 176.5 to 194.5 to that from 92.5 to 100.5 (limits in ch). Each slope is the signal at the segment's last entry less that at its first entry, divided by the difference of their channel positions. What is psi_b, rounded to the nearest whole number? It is 5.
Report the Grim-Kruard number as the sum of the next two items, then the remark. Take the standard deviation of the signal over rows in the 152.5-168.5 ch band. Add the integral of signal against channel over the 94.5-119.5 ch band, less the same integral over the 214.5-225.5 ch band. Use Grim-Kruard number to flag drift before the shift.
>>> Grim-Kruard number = 249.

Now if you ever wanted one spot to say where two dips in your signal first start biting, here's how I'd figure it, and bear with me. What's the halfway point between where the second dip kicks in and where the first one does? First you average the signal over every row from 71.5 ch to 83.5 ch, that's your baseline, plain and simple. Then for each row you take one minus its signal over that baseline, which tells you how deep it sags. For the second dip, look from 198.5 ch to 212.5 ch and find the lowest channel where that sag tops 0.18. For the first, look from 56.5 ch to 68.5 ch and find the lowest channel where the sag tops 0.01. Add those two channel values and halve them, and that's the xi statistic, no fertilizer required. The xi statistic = 128.0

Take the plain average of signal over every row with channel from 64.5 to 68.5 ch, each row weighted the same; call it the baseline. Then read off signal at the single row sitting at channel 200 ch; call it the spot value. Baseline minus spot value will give 4.4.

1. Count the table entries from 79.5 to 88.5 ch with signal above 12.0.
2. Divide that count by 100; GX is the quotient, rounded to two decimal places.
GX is 0.09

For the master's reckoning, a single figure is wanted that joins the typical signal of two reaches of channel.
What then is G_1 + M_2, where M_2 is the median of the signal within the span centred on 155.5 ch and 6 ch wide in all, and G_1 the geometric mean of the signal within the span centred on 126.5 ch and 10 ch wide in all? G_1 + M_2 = 25.8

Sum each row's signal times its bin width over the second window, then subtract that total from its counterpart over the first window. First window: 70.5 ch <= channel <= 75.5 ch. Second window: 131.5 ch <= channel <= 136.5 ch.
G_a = 10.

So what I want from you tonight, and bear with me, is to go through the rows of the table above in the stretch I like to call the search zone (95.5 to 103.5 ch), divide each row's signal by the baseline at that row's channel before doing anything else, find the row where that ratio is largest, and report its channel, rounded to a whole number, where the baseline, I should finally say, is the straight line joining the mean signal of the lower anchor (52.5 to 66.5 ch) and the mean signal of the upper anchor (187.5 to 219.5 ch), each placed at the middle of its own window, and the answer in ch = 96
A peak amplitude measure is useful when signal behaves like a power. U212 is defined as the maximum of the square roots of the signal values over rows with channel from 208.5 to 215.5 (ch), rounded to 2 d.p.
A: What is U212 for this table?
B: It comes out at 3.30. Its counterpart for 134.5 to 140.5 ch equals 3.65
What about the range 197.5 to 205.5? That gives 3.30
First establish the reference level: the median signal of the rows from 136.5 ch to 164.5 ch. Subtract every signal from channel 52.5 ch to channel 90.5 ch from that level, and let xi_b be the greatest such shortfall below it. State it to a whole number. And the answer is 3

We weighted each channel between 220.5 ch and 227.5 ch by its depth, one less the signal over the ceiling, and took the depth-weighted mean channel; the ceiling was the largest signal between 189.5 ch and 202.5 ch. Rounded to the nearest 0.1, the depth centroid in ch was 222.6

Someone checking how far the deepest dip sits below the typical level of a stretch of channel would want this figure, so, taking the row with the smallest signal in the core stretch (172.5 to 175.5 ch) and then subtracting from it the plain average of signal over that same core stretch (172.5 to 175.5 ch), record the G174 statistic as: -0.37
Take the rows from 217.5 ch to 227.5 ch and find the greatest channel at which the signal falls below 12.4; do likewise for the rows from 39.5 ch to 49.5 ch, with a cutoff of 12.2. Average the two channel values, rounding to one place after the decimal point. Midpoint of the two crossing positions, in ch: 138.0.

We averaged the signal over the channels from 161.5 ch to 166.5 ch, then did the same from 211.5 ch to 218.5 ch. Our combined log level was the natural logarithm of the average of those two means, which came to 2.42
